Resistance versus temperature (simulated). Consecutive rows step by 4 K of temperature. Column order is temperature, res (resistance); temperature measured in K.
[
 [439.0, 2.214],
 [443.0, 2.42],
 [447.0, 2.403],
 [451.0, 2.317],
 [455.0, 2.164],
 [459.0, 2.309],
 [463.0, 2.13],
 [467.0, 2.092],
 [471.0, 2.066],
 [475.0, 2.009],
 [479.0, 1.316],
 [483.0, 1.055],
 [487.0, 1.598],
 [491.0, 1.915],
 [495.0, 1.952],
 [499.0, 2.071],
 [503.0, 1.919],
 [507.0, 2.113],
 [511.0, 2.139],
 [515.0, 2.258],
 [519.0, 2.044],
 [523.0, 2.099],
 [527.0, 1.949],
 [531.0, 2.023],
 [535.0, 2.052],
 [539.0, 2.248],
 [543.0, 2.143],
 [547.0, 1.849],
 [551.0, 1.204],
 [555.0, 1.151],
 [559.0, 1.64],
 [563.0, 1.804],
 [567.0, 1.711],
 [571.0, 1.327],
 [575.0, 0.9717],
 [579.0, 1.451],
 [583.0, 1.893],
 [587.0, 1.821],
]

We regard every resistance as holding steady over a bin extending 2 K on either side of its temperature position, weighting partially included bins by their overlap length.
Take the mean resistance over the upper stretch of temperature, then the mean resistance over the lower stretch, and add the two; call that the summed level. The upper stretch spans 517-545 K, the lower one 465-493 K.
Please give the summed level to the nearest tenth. 3.8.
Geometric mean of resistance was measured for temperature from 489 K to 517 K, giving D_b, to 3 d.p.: 2.049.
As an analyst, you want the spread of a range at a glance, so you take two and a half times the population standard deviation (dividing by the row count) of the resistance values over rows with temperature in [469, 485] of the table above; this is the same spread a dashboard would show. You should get 1.1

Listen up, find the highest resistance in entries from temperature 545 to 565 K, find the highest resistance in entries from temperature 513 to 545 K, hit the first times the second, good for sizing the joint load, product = 4.18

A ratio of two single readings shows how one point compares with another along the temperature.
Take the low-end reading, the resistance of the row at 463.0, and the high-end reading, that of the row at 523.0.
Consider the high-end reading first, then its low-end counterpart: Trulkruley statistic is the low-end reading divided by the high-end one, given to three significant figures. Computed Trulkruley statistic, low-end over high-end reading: 1.01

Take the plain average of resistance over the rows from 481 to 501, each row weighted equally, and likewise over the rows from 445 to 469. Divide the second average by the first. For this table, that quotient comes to 1.3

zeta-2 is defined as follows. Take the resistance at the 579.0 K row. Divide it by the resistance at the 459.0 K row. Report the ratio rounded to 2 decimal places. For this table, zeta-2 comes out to 0.63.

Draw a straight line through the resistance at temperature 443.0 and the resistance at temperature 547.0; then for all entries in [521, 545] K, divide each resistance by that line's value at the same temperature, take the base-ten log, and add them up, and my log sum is 0.21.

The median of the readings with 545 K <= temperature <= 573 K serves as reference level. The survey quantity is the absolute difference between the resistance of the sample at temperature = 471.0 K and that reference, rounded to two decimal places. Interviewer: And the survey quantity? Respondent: 0.43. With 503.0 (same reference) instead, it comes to 0.28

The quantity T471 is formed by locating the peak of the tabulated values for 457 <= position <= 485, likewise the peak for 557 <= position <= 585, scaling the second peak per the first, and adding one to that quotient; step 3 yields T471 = 1.82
